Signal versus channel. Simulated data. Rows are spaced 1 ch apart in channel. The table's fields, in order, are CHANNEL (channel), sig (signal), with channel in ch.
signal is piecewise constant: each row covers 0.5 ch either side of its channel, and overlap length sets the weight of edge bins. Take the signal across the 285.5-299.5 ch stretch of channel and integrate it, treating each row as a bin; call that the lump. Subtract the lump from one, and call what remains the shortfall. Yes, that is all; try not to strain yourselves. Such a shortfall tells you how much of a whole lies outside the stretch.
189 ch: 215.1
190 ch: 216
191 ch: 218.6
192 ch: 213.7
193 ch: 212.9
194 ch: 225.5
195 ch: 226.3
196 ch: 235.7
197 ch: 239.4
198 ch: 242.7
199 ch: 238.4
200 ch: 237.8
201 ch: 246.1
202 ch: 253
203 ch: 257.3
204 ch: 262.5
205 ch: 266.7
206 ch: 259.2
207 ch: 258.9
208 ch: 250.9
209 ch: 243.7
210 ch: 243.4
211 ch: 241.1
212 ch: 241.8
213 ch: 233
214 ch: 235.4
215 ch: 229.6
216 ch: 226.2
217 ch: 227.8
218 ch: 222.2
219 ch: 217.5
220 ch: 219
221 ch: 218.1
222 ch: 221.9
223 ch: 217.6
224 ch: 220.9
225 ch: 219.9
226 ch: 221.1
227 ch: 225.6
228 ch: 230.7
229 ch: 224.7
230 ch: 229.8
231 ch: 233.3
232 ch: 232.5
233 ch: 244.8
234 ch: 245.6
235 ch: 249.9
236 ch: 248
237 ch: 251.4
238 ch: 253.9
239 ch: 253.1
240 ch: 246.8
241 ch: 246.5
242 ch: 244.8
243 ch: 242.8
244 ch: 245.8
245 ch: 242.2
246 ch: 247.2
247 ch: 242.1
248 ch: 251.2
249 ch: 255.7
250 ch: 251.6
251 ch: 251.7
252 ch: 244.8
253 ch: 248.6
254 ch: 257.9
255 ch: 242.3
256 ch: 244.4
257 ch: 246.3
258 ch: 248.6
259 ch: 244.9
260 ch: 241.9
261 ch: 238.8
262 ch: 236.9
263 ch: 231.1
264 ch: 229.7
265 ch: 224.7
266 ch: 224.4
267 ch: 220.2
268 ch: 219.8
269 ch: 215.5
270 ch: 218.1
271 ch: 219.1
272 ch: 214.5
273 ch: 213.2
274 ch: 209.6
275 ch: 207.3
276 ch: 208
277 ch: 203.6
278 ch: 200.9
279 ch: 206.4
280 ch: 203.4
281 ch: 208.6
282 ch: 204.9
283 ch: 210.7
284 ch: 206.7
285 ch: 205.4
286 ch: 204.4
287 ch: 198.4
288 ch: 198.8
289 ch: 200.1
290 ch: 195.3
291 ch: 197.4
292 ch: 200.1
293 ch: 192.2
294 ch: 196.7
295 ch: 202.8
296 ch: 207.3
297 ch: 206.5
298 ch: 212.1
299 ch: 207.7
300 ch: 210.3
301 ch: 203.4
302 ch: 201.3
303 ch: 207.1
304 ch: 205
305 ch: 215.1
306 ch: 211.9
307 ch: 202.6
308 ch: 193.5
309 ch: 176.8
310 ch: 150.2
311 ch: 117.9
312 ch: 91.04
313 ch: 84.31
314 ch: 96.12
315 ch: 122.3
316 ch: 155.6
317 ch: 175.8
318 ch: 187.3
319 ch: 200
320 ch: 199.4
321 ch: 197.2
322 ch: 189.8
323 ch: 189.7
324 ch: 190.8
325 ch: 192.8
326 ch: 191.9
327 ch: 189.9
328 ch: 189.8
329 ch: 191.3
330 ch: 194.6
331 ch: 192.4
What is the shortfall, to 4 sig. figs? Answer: -2819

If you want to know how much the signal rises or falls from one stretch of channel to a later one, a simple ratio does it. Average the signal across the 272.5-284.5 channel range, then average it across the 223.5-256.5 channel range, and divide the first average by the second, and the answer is 0.85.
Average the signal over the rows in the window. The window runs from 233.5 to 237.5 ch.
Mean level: 249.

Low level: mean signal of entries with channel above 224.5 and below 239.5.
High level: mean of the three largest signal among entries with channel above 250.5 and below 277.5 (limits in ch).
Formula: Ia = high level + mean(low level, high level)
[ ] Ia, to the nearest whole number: 498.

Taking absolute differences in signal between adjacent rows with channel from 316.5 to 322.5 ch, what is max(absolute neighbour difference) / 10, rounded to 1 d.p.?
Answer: 1.3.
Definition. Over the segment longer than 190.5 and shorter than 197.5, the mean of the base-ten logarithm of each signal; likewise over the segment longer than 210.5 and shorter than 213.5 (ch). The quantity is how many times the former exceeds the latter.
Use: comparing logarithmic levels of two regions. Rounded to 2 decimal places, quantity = 0.99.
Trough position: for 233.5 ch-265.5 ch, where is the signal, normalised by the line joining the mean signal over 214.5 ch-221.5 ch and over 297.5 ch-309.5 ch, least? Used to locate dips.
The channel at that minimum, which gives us 265 ch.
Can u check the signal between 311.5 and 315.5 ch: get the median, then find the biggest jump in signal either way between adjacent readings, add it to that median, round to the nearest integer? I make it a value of 120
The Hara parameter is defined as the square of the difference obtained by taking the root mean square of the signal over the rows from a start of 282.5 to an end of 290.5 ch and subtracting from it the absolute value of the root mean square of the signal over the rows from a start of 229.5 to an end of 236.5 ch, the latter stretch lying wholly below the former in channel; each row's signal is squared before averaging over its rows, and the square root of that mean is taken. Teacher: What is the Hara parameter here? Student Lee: 1455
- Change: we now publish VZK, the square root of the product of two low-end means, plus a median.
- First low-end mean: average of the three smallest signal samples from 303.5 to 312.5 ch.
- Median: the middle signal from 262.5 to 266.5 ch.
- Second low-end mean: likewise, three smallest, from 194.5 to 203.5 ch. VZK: 394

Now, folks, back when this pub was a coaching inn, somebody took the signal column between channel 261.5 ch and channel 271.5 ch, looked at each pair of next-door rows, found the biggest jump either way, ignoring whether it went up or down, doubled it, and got 11.6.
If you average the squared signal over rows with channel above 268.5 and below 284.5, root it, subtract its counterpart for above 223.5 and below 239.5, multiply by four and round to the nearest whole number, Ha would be -110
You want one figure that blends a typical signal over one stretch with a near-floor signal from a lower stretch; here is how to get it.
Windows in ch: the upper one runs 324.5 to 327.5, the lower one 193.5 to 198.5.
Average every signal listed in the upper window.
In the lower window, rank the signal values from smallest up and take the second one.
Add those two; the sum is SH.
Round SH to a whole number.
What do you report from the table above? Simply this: 418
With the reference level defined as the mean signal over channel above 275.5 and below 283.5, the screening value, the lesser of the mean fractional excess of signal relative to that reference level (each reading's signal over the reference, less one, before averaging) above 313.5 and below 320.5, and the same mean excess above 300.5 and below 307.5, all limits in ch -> -0.21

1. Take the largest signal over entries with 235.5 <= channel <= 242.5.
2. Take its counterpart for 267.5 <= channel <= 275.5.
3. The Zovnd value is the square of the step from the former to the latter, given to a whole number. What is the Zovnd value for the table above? 1163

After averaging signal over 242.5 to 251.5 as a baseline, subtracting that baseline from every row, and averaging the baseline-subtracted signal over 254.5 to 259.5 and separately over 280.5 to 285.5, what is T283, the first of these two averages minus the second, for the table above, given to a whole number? 38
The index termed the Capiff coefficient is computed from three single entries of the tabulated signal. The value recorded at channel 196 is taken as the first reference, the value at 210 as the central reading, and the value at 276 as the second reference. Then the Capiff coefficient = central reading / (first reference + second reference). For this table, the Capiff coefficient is 0.549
